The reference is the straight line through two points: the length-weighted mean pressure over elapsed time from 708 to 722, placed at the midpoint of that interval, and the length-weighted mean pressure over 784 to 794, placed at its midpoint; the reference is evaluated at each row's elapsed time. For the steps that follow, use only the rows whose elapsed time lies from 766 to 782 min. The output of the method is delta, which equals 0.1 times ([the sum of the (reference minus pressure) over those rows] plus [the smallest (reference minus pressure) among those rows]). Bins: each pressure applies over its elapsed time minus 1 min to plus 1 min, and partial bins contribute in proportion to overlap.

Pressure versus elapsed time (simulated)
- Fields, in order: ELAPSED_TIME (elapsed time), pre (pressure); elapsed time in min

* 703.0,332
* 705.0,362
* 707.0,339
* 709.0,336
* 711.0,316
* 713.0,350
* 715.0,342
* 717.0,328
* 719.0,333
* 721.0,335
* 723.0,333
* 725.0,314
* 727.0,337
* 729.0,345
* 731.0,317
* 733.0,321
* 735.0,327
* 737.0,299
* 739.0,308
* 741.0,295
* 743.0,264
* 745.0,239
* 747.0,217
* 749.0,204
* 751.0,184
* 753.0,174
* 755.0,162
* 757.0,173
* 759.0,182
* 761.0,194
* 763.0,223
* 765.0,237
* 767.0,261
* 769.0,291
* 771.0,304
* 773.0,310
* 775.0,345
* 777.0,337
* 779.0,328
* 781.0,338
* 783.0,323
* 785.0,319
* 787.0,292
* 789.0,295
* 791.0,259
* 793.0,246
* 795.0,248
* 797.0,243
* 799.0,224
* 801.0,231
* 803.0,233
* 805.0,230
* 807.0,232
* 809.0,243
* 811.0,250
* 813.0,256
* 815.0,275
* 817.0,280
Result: -22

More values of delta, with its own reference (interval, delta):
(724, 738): -2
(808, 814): 6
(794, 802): 19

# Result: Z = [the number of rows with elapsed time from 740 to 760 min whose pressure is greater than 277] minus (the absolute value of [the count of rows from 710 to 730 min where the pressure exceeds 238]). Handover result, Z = -9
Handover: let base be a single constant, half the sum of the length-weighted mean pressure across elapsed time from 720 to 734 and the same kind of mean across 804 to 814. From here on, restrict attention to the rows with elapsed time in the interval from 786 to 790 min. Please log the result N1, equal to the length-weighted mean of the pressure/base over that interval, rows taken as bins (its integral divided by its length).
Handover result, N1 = 1.03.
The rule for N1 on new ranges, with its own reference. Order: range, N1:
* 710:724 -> 1.17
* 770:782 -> 1.15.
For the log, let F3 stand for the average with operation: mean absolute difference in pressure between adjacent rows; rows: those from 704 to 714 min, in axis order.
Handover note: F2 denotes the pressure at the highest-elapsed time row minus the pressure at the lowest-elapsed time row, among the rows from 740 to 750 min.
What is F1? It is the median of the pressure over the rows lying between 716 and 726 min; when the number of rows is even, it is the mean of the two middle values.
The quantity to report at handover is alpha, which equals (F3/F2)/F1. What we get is -0.0007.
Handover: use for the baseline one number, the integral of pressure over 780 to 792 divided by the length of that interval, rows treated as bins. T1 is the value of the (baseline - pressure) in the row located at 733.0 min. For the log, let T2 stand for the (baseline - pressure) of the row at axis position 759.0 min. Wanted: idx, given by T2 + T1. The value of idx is 106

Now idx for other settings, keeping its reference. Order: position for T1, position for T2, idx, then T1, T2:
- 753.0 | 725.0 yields 121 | 130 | -10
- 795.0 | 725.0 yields 47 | 56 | -10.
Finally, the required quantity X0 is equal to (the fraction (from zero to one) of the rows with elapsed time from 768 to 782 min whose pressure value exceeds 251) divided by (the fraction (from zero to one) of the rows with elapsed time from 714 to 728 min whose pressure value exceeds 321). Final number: 1.2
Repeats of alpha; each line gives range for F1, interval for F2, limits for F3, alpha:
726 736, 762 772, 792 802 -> 0.0003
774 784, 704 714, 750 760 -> -0.0026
